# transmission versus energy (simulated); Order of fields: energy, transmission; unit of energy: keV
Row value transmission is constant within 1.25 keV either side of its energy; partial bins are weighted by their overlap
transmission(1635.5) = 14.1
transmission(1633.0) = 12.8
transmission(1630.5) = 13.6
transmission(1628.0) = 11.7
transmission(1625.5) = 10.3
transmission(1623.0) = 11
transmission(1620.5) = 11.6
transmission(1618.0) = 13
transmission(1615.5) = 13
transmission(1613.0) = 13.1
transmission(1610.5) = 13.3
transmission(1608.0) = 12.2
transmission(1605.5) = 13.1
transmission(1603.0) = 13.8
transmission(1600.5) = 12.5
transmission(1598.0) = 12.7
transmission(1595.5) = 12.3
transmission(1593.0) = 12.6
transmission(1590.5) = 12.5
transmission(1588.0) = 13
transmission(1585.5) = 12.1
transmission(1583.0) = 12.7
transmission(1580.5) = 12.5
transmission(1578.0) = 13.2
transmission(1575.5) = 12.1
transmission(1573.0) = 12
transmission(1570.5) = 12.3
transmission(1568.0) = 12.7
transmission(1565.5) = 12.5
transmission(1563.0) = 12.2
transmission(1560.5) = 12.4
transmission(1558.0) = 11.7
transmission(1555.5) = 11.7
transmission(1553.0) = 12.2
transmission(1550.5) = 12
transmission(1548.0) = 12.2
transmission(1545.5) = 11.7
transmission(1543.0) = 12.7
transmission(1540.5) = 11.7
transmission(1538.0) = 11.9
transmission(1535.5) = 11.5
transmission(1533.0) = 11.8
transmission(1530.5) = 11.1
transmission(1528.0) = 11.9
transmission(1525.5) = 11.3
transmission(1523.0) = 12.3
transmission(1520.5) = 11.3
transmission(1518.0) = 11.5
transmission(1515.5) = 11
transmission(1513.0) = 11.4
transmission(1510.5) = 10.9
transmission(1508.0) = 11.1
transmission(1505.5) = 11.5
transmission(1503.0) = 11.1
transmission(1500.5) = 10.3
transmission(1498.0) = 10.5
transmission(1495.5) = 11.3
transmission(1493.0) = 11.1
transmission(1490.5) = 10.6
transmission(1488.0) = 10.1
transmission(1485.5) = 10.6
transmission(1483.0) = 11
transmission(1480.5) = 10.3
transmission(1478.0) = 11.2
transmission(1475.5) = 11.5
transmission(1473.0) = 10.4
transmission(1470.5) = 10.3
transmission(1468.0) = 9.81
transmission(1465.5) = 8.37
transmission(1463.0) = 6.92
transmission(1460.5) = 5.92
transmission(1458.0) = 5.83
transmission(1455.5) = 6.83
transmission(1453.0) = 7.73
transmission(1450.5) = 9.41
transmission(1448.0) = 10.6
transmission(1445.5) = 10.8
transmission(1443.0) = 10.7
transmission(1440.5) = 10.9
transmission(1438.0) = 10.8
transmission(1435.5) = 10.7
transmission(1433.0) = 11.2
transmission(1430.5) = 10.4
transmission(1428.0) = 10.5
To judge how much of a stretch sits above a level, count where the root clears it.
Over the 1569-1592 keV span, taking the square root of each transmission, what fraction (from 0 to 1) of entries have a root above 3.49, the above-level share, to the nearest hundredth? 0.67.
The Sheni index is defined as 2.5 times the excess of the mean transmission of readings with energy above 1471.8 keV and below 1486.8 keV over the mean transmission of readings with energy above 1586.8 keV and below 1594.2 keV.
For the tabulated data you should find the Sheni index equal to -4.7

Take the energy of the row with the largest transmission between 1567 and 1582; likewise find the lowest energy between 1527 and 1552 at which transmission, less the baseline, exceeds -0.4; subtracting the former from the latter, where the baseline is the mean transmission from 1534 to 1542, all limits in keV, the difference -50.0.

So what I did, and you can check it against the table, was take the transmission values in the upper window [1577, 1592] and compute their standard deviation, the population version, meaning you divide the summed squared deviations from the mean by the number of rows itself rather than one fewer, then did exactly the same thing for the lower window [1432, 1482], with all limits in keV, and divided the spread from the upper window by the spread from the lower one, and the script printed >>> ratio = 0.20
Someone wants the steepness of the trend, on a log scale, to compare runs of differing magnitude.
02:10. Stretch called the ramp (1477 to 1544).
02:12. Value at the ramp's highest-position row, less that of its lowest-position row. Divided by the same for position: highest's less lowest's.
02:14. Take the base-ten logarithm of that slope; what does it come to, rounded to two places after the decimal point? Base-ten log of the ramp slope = -1.64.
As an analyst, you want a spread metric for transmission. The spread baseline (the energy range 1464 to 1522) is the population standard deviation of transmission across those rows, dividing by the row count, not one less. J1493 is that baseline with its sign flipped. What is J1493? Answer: -0.70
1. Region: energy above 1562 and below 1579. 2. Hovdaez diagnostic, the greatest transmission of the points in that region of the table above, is 13.2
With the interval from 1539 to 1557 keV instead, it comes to 12.7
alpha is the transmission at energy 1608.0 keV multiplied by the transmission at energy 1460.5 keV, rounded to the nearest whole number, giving 72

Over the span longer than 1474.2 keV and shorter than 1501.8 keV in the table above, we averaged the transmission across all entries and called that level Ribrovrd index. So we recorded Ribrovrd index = 10.8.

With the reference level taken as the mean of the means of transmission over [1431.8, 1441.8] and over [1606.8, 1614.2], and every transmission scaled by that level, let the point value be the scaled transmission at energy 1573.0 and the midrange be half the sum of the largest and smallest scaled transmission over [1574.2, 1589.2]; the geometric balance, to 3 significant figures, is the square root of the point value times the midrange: 1.04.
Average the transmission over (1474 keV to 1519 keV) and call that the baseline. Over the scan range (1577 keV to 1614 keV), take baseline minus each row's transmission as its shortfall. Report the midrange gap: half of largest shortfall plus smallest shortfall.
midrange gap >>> -2.0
